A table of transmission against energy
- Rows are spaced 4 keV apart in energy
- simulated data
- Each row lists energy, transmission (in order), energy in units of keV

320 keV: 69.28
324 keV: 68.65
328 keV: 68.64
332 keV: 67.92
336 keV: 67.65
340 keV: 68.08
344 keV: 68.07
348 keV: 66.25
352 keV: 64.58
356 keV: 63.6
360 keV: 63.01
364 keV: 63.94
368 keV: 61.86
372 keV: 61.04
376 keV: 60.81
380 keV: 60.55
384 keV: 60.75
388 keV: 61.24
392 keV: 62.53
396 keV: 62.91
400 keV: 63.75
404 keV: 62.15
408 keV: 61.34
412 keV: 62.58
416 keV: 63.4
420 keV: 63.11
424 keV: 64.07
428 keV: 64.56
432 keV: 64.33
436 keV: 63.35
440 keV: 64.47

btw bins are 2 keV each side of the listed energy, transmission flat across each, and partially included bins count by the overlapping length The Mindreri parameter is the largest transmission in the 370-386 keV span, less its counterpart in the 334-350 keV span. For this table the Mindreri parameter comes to -7.0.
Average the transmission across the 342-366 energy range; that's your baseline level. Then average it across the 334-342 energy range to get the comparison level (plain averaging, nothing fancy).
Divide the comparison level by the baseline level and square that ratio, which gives 1.09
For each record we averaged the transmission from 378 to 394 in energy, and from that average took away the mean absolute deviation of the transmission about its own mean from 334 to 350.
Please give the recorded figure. 60.6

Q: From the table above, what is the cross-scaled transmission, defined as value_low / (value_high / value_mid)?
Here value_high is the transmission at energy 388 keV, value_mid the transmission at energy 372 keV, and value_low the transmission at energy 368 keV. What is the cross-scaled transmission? 62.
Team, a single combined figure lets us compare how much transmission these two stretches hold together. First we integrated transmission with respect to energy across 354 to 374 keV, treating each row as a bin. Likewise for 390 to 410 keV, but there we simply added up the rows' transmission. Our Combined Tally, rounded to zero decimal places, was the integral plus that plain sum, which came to 1566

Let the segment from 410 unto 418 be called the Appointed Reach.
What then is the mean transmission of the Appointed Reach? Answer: 63.0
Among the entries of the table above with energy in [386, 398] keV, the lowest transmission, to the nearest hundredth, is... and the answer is 61.24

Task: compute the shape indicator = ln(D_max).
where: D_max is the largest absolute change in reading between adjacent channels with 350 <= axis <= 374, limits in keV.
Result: 0.7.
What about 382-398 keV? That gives 0.3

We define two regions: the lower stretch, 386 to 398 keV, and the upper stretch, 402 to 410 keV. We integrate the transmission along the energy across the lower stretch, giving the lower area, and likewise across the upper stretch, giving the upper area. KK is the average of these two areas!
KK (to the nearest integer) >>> 620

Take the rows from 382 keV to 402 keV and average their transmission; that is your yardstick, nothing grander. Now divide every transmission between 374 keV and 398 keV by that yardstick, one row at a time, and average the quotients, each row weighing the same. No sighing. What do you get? 0.99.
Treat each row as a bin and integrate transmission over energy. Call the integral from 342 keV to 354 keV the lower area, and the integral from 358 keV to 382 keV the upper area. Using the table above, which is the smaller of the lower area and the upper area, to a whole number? 796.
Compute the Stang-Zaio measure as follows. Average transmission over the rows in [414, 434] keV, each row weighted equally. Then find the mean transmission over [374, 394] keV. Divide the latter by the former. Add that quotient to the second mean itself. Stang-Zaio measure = 62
